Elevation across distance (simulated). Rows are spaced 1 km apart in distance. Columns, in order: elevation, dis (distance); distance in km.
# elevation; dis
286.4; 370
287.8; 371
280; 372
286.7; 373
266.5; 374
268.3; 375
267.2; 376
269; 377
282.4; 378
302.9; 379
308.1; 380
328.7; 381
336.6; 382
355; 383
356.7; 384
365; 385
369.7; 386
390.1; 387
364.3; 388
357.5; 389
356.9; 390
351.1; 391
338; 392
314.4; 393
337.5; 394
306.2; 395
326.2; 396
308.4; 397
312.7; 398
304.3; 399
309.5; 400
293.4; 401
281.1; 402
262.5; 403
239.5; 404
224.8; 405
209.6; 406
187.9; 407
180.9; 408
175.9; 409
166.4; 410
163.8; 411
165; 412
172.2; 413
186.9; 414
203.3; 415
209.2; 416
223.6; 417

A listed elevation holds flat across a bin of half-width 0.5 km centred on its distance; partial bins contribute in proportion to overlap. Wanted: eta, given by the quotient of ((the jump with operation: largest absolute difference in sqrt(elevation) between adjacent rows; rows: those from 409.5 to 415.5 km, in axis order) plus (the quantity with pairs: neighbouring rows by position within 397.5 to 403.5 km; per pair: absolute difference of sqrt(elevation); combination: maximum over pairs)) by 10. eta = 0.115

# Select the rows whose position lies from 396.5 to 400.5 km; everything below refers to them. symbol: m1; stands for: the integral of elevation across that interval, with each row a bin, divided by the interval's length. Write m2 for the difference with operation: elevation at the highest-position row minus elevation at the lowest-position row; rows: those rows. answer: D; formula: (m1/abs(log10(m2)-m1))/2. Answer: 0.500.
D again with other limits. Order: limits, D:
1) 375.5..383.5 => 0.503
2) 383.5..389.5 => 0.500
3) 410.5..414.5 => 0.504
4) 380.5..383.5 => 0.502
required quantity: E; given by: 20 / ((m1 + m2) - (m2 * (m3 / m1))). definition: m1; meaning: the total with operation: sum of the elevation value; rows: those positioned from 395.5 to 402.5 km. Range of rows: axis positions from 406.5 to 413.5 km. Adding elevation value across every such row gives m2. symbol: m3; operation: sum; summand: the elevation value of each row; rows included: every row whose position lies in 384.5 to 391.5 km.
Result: 0.011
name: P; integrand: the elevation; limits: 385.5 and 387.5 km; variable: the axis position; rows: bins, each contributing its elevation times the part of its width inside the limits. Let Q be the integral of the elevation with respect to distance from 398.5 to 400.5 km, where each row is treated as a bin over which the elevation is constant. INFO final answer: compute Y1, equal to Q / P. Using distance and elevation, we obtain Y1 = 0.81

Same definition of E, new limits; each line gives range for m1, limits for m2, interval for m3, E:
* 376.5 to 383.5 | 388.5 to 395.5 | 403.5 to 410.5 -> 0.007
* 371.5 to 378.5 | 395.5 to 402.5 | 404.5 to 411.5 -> 0.008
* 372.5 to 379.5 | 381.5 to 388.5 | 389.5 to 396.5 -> 0.014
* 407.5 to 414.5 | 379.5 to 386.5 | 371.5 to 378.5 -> -0.097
